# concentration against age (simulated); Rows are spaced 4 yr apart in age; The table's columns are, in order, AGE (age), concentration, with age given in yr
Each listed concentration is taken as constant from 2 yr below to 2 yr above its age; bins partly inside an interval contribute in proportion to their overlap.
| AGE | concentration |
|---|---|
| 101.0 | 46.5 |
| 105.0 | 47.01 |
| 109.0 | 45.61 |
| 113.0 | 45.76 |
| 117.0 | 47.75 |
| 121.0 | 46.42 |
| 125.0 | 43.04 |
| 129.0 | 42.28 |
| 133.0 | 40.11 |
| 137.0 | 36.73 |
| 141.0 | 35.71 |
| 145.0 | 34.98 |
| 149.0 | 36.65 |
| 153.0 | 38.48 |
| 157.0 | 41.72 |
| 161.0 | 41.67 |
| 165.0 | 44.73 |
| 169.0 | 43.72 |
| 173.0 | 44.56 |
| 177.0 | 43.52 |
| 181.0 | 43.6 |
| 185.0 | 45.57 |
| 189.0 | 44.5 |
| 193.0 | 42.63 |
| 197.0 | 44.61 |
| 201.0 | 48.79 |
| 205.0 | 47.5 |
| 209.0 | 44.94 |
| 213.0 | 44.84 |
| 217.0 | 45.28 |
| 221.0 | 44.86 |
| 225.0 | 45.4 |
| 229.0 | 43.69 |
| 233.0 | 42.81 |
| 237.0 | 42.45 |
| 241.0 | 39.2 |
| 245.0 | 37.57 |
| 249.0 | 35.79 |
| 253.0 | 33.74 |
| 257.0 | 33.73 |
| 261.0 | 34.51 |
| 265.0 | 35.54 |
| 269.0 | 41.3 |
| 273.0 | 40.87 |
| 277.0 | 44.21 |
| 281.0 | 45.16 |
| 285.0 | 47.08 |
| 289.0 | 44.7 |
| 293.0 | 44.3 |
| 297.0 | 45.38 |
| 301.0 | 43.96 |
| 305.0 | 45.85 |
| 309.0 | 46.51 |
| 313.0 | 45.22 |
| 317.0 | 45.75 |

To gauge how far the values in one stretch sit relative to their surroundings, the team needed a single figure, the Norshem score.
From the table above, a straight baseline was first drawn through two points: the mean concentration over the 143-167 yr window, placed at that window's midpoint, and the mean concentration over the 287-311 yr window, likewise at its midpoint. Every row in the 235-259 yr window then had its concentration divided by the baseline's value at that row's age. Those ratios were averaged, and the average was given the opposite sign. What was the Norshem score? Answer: -0.86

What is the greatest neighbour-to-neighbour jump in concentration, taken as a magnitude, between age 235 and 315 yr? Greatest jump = 5.76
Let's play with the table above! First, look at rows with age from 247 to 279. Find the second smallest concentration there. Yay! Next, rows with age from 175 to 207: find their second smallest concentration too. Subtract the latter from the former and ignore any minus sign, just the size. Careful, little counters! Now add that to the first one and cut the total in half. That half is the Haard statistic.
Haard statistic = 22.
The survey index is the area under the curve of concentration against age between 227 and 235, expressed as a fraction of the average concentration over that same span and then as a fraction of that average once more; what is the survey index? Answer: 0.185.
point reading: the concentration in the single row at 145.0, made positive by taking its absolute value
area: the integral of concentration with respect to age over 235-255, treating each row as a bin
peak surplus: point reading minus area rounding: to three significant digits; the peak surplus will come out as -720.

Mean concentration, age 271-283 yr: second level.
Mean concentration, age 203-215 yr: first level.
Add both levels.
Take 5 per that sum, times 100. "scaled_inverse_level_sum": 5.61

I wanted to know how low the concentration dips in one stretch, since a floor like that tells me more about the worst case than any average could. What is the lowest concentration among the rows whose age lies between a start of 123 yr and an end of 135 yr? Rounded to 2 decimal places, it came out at 40.11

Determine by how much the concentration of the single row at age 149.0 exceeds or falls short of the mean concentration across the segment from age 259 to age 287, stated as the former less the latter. -4.6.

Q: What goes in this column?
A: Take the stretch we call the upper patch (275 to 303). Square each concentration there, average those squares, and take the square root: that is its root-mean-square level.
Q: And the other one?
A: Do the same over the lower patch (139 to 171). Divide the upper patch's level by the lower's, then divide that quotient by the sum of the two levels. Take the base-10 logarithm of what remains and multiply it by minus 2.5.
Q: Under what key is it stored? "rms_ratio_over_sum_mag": 4.69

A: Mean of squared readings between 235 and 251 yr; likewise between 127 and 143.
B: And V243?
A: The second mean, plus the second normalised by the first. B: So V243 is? 1506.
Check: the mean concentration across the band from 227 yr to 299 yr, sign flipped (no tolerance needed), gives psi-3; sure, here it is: -41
